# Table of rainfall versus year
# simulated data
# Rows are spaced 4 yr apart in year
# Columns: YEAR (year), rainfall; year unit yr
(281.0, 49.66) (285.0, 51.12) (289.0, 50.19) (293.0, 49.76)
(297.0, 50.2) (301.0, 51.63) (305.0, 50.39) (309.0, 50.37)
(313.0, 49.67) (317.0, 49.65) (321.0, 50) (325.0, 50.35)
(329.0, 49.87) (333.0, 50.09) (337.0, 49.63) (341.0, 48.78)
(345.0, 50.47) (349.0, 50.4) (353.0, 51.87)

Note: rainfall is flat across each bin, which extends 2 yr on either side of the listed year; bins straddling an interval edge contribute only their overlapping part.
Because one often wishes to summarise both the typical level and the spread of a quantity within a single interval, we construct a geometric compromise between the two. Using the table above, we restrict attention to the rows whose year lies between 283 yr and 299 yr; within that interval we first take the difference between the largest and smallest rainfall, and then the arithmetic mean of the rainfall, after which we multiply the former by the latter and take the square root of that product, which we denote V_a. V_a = 8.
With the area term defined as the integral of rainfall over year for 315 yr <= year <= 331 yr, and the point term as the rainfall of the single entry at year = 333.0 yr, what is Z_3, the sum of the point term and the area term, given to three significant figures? 850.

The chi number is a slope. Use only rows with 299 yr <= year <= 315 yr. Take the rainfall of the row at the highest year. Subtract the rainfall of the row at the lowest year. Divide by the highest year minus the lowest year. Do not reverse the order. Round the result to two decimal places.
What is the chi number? -0.16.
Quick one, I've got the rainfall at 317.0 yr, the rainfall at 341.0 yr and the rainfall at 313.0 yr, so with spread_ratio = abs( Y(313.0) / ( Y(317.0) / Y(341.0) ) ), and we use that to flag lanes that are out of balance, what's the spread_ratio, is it 48.8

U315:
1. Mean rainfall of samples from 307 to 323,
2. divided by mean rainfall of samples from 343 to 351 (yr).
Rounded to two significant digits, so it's 0.99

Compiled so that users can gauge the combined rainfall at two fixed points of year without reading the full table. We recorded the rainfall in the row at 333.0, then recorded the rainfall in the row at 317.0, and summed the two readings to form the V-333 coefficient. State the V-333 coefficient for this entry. 100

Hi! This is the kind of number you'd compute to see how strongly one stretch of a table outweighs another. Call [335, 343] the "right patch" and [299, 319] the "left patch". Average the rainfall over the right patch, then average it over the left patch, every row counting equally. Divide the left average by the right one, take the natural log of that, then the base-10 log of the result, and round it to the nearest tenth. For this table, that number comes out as -1.6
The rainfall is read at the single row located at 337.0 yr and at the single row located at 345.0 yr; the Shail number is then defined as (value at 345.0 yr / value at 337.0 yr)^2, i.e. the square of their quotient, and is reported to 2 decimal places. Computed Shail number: 1.03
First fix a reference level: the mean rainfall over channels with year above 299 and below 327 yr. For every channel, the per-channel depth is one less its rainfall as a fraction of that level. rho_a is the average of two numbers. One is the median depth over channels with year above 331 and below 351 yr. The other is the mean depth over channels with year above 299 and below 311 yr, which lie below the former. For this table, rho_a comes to -0.0030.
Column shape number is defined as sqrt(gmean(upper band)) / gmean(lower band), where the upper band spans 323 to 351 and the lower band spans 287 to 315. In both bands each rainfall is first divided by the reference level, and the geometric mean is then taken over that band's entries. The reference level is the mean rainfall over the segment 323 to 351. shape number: 0.993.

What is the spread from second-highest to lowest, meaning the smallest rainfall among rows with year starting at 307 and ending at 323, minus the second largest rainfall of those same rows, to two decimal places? -0.35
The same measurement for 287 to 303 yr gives -0.44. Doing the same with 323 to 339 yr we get -0.46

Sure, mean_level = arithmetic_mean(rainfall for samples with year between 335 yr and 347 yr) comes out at 49.6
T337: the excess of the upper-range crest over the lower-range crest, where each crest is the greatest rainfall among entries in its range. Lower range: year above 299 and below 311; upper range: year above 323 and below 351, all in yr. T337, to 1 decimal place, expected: -1.2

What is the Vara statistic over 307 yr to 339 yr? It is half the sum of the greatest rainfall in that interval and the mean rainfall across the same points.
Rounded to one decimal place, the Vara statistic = 50.2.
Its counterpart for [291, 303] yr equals 51.1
